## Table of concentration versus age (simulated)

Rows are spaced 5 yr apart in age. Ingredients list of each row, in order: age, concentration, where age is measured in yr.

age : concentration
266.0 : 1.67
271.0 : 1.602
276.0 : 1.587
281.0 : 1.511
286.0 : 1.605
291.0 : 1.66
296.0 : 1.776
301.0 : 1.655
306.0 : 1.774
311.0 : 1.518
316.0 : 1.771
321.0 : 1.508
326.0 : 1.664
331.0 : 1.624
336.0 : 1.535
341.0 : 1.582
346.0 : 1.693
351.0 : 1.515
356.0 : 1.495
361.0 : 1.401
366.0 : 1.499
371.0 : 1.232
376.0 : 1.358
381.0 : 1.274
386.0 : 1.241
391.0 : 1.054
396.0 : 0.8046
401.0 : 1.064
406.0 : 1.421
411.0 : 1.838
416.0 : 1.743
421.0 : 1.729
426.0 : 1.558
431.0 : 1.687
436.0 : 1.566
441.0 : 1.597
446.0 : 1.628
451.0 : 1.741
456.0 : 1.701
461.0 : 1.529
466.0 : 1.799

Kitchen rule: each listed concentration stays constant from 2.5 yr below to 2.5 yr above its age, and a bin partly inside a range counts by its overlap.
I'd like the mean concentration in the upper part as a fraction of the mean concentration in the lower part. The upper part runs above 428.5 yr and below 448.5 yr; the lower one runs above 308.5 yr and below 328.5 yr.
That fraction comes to 1.00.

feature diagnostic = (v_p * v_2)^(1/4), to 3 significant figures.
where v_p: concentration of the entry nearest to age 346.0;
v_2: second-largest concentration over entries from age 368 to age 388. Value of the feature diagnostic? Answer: 1.21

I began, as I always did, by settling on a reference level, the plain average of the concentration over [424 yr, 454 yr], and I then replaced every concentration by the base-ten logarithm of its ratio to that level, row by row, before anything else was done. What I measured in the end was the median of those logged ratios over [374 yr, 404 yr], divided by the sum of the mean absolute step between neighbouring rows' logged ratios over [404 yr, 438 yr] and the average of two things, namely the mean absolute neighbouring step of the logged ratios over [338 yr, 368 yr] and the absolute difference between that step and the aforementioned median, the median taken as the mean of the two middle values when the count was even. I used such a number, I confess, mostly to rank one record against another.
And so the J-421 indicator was -1.04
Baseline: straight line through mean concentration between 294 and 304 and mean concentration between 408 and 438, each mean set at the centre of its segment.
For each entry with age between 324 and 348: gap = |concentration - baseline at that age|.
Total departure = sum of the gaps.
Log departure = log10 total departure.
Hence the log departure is -0.4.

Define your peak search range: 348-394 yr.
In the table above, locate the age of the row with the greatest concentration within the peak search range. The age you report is 351.0 yr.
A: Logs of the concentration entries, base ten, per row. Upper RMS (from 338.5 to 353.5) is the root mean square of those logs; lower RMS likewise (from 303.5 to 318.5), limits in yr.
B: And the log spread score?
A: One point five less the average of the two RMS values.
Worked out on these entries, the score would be 1.284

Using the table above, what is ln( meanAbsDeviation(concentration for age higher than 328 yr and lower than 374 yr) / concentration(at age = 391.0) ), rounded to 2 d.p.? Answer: -2.46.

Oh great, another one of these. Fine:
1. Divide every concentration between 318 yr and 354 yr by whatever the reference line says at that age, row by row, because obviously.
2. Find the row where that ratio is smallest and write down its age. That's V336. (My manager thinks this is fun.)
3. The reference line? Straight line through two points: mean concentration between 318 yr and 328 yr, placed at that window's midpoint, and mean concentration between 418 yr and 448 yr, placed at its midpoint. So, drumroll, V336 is 351.0 yr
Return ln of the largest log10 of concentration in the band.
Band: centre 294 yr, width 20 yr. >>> -1.39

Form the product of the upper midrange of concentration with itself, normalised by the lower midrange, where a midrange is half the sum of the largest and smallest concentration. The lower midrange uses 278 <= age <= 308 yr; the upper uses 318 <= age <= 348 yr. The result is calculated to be 1.56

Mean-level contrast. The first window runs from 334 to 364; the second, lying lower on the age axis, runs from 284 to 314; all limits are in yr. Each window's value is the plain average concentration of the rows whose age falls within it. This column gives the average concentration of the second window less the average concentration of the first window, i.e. 0.13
